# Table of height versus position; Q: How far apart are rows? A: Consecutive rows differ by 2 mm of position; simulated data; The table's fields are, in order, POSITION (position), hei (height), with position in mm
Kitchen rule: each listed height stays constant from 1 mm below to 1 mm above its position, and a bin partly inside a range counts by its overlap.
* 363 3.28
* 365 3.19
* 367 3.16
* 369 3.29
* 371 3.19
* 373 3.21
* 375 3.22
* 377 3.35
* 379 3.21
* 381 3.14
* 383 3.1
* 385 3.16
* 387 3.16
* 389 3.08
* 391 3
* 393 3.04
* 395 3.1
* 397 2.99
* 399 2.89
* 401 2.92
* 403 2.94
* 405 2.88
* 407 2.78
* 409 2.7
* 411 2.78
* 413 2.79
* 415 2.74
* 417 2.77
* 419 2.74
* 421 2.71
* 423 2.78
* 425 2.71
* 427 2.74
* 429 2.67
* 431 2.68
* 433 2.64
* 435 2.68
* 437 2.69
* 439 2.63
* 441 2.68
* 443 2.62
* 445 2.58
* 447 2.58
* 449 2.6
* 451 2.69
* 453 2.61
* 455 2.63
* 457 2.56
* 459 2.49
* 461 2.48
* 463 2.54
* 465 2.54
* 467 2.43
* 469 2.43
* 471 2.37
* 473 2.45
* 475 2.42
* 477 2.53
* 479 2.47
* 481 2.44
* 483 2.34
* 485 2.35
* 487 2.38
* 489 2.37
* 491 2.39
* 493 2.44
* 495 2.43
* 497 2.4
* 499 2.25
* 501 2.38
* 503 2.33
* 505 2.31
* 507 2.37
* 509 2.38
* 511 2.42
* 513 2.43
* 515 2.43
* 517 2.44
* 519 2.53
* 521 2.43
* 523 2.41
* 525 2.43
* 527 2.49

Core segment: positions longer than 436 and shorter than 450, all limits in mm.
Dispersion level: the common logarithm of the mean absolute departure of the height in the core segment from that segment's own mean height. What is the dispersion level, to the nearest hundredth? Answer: -1.45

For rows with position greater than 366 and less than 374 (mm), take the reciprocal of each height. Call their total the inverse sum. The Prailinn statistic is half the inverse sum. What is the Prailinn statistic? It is 0.62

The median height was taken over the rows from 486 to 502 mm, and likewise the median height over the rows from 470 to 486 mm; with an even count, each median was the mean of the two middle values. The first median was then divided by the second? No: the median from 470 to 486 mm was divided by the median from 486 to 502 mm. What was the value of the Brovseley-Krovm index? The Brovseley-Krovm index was 1.02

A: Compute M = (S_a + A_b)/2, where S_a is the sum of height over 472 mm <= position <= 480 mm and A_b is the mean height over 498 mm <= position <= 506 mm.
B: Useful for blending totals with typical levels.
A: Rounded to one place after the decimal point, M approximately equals 6.1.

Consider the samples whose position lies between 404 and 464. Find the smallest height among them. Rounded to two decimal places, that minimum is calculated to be 2.48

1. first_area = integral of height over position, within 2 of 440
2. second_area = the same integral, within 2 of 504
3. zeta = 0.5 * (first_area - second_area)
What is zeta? 0.67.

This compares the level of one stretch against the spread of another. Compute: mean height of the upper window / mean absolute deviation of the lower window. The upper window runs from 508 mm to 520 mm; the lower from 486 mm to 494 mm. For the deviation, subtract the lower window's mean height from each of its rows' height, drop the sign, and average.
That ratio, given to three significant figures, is 108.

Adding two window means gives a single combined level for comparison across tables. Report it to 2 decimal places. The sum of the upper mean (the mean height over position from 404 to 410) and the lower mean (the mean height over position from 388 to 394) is 5.83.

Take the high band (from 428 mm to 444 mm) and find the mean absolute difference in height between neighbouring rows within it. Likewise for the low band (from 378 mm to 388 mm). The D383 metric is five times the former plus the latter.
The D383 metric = 0.235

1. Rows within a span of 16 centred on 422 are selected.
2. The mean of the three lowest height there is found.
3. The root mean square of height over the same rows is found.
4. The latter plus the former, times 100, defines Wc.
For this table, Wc 543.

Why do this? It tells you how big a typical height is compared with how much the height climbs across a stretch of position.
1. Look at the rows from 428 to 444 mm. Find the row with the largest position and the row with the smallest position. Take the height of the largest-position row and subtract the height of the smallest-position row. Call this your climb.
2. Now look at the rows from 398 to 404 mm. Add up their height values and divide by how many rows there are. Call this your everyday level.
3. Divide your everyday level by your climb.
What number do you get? -58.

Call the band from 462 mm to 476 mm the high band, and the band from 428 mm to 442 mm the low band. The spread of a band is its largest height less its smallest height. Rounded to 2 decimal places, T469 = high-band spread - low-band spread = 0.11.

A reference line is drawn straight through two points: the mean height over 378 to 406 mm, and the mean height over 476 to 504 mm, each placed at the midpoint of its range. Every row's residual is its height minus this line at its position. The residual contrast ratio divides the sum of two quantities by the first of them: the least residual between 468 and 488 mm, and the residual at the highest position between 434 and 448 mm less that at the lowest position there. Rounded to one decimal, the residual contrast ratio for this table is 1.1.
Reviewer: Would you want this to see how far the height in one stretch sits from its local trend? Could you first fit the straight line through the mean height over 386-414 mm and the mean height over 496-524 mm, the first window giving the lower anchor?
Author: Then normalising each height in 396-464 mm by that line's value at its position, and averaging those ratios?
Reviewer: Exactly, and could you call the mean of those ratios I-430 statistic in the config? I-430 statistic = 0.97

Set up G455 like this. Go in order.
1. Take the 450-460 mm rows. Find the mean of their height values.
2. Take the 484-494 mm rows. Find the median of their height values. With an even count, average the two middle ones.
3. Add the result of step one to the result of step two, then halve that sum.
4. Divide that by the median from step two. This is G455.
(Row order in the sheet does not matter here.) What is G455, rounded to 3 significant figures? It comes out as 1.05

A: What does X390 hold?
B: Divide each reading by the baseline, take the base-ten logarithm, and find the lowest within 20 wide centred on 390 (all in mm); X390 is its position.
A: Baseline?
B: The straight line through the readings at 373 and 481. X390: 399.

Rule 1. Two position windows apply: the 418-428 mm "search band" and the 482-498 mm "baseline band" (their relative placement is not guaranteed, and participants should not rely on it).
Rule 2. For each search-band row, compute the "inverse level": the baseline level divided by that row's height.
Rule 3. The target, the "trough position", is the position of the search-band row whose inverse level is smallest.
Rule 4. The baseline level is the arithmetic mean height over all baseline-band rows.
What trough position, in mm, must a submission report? 423 mm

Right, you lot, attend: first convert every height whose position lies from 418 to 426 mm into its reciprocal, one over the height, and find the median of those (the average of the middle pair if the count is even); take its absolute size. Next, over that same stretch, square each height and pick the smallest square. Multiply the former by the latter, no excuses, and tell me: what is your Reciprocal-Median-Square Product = 2.7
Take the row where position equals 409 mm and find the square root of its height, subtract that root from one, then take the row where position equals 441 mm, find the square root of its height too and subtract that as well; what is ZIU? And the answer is -2.28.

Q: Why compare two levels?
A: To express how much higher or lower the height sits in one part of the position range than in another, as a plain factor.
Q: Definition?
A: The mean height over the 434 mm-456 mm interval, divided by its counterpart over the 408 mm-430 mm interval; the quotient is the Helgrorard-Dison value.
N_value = 0.96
